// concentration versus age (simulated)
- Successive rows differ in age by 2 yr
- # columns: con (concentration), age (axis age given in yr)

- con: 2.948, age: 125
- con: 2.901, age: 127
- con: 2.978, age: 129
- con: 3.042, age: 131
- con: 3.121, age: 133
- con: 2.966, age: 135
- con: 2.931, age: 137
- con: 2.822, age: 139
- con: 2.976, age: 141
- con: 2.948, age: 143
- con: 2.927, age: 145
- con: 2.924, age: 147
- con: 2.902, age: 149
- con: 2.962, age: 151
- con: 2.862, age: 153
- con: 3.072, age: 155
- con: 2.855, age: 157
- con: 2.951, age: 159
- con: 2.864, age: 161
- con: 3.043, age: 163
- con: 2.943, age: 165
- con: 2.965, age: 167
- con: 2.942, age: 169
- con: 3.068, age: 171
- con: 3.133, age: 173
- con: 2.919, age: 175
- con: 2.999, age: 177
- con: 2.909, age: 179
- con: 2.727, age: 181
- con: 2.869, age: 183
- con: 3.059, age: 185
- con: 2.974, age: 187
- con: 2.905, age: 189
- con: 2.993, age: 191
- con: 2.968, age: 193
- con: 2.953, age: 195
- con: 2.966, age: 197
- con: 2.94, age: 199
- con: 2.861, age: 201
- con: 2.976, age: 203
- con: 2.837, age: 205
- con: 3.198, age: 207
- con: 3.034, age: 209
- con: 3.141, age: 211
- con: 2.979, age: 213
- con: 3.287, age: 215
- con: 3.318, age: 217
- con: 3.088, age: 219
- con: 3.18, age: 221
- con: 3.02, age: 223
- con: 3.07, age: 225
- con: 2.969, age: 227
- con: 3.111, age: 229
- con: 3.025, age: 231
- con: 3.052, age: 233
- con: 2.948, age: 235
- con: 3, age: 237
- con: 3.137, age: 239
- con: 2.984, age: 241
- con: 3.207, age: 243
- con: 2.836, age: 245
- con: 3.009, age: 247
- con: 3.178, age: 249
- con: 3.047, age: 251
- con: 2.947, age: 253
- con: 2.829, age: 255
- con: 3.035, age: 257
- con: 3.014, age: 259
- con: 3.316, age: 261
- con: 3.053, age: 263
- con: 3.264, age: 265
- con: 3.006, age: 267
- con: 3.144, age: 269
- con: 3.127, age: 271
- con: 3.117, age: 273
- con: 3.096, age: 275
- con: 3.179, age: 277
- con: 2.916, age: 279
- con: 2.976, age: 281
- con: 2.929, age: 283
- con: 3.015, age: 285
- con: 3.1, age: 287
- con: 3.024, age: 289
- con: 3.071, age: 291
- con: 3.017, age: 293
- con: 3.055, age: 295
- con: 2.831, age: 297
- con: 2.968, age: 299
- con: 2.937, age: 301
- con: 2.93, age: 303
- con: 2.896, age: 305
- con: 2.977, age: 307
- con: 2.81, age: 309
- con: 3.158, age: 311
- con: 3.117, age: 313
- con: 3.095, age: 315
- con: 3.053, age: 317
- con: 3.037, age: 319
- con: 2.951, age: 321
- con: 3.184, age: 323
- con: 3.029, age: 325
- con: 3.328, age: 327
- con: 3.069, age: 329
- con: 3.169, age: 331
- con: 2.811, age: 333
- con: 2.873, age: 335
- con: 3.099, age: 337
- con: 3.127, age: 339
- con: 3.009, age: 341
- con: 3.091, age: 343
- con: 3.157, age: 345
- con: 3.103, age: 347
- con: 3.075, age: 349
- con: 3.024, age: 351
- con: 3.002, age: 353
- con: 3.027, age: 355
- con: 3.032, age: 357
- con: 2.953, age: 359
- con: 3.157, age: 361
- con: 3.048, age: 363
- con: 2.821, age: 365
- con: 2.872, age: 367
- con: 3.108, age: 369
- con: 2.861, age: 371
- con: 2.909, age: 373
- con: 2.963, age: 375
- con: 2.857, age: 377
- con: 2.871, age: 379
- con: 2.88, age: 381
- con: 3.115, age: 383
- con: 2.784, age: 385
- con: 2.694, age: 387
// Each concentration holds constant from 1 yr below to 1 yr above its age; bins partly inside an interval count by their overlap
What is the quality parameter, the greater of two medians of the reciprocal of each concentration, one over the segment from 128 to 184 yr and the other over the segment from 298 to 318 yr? 0.340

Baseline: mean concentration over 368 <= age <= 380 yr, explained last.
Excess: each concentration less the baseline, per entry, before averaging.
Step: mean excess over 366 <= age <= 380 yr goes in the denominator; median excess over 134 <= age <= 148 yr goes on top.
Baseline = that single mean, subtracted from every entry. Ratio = -0.35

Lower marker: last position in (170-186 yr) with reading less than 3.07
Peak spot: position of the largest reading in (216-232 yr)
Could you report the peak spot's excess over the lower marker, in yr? 32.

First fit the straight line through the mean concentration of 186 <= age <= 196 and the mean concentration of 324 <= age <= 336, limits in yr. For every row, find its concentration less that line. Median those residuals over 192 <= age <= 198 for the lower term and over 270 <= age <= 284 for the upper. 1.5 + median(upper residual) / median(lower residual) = 25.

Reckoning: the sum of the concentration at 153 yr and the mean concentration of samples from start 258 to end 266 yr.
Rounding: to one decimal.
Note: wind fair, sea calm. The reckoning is 6.0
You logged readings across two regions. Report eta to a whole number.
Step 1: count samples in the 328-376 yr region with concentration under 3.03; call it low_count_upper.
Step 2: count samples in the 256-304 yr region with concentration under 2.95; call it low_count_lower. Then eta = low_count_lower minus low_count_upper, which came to -7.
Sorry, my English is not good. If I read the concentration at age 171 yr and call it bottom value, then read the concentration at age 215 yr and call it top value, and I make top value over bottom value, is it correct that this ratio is 1.07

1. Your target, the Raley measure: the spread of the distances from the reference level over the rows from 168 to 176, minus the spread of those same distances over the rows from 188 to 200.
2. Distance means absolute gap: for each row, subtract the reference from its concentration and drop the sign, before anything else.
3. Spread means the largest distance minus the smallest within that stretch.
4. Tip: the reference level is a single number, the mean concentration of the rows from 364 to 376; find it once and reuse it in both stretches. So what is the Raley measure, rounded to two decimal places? 0.15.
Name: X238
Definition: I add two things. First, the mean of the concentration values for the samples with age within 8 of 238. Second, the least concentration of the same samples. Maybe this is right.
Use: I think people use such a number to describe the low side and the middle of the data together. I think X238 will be 5.86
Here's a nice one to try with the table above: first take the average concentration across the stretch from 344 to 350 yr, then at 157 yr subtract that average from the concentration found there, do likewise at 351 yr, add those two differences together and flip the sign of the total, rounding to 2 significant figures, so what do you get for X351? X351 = 0.34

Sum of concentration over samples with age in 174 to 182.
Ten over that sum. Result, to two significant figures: 0.87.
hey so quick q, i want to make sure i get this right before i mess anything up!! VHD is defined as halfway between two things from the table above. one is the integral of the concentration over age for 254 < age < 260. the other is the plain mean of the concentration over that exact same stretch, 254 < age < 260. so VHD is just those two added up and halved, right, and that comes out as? 10.36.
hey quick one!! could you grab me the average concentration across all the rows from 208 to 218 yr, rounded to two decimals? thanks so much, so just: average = 3.15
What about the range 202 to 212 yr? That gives 3.04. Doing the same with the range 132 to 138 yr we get 3.01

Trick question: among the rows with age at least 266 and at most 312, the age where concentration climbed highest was 277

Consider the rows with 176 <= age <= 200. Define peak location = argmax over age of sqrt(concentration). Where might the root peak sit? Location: 185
